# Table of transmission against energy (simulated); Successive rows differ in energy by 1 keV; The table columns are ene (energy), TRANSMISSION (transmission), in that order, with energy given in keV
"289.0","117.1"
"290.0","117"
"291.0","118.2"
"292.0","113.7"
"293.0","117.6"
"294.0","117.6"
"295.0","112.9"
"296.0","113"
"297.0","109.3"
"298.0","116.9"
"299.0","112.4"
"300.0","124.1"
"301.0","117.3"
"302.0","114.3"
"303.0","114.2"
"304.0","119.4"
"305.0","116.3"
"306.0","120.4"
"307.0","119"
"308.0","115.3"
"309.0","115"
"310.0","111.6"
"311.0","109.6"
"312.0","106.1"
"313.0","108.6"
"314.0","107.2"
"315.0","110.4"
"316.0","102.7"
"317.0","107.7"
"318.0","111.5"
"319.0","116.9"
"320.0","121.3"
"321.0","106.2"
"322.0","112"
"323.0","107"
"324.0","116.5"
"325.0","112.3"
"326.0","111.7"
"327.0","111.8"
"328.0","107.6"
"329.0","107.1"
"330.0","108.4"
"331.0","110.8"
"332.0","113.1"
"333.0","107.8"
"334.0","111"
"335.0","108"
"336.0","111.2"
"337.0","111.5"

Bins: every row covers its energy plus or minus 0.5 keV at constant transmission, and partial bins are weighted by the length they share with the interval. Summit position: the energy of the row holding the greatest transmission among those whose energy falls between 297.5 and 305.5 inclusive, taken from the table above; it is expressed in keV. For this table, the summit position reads 300.0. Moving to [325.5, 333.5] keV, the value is 332.0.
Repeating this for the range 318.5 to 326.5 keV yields 320.0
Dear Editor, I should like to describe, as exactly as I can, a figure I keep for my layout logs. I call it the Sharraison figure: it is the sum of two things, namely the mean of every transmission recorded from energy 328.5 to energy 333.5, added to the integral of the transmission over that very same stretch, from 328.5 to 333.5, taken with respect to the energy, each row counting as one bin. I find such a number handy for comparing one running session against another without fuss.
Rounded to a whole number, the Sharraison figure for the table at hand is 657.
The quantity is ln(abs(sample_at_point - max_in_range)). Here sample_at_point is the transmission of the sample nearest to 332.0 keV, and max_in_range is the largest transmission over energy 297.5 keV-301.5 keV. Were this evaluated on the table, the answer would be 2.4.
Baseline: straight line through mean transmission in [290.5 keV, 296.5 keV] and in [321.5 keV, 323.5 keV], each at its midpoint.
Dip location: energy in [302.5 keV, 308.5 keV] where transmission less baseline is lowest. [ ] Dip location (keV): 303.0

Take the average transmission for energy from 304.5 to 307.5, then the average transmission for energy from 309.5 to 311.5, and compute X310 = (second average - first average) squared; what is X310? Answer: 63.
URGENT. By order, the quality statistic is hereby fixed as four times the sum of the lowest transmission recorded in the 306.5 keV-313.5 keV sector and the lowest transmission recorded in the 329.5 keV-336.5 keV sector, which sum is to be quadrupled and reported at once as 856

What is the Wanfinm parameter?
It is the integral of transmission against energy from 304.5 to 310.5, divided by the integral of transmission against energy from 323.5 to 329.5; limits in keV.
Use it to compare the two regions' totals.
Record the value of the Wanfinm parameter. 1.0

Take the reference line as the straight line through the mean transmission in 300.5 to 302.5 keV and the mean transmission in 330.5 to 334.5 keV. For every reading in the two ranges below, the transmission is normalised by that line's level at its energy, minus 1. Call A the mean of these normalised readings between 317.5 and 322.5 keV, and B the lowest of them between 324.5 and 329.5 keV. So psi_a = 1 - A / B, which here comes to 1.2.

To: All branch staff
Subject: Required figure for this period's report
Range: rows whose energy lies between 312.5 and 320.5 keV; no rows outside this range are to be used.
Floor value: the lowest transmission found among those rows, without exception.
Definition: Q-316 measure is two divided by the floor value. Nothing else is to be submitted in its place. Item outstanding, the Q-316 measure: 0.0195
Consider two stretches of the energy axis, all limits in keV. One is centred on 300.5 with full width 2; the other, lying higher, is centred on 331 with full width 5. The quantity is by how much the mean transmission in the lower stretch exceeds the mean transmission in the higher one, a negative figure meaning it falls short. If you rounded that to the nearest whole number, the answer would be 11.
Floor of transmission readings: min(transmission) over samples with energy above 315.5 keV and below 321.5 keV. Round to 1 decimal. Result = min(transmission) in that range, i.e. 102.7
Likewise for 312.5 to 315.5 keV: 107.2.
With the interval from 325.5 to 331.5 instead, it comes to 107.1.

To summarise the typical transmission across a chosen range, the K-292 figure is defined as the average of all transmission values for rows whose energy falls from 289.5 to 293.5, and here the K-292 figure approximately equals 117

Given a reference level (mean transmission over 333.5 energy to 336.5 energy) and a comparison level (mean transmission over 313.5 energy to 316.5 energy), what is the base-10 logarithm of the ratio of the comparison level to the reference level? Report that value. -0.013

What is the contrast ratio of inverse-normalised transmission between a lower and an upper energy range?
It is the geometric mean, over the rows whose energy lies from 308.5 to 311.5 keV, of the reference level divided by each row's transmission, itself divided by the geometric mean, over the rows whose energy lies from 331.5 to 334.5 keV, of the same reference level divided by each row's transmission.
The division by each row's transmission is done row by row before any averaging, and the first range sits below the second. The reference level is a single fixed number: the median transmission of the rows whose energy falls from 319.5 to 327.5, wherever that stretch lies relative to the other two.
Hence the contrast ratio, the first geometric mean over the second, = 0.99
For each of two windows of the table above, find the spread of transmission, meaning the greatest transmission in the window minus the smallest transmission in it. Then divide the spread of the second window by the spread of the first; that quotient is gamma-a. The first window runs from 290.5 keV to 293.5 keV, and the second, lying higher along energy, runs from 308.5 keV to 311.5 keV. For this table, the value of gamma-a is 1.2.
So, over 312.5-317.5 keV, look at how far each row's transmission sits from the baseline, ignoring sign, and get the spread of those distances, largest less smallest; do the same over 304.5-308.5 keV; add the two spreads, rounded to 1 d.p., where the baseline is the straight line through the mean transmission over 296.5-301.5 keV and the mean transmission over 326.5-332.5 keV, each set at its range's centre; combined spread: 12.2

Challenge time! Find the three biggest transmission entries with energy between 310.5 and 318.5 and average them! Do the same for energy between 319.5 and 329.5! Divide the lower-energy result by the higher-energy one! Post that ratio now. 0.95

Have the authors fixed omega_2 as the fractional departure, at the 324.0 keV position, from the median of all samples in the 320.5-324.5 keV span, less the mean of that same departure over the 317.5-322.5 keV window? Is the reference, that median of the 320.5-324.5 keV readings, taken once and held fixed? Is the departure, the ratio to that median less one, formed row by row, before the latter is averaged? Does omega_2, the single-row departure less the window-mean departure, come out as 0.03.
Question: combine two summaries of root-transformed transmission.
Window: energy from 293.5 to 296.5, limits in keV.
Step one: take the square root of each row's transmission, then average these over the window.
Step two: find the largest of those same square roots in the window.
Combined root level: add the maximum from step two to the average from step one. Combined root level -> 21.5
